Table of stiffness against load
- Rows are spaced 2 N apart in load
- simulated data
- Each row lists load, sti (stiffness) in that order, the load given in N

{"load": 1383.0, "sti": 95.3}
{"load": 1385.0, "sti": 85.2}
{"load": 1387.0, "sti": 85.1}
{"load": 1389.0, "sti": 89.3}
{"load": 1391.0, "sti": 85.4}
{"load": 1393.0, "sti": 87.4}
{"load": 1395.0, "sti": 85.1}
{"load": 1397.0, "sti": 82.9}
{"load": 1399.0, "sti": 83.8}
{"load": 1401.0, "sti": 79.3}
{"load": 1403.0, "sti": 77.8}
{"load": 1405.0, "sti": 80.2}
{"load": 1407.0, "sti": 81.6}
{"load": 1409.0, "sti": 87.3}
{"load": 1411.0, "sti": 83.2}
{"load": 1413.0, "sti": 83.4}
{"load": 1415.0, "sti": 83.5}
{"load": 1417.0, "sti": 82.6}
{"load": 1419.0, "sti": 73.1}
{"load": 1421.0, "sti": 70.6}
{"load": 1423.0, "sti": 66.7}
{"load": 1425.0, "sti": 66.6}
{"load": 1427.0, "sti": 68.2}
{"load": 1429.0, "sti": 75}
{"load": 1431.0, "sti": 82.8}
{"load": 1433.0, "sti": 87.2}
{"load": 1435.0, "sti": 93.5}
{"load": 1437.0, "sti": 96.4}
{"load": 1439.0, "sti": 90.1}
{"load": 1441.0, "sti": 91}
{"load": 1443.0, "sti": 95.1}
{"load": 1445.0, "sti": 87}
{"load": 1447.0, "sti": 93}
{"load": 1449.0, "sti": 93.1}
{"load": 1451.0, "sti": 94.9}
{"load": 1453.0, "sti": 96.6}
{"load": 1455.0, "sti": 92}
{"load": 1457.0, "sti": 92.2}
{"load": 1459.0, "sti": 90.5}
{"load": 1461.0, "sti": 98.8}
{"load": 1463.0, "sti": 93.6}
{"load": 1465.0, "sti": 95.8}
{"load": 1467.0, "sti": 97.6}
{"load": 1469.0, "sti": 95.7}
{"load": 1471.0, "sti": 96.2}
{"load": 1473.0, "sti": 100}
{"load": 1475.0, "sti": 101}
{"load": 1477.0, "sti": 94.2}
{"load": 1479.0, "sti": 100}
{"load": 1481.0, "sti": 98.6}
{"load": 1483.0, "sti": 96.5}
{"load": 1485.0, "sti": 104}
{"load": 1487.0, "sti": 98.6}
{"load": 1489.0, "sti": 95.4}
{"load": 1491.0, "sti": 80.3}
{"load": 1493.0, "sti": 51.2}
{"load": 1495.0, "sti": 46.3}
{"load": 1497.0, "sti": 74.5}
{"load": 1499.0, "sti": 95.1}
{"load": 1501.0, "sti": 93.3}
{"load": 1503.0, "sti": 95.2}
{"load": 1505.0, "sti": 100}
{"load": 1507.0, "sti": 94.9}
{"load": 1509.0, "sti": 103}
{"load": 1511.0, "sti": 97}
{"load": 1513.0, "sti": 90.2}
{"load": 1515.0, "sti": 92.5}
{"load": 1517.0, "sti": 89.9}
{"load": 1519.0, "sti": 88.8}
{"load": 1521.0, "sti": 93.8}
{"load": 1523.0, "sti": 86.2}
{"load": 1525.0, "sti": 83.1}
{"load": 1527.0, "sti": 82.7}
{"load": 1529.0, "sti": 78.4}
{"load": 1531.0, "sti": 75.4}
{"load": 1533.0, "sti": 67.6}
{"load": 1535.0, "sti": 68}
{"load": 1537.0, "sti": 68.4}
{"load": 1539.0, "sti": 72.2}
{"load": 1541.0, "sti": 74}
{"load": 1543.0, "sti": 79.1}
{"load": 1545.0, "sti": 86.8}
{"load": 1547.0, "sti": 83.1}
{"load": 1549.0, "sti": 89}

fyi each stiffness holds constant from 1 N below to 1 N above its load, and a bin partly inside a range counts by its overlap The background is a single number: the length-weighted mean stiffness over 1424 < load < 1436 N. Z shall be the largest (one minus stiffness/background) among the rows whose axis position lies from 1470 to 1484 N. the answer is -0.2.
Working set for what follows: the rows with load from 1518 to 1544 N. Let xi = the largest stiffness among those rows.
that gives 93.8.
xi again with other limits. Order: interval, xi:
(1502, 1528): 103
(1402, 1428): 87.3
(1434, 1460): 96.6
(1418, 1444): 96.4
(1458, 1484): 101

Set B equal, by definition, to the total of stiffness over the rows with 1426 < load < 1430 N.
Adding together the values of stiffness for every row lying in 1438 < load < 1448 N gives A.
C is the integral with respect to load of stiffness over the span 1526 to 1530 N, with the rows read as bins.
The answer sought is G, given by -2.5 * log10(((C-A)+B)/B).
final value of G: 3.0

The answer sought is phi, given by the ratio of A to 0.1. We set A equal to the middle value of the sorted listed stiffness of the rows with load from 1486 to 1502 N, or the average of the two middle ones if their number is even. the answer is 868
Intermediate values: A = 87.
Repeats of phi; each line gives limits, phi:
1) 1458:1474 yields 960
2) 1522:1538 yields 769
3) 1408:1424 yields 829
